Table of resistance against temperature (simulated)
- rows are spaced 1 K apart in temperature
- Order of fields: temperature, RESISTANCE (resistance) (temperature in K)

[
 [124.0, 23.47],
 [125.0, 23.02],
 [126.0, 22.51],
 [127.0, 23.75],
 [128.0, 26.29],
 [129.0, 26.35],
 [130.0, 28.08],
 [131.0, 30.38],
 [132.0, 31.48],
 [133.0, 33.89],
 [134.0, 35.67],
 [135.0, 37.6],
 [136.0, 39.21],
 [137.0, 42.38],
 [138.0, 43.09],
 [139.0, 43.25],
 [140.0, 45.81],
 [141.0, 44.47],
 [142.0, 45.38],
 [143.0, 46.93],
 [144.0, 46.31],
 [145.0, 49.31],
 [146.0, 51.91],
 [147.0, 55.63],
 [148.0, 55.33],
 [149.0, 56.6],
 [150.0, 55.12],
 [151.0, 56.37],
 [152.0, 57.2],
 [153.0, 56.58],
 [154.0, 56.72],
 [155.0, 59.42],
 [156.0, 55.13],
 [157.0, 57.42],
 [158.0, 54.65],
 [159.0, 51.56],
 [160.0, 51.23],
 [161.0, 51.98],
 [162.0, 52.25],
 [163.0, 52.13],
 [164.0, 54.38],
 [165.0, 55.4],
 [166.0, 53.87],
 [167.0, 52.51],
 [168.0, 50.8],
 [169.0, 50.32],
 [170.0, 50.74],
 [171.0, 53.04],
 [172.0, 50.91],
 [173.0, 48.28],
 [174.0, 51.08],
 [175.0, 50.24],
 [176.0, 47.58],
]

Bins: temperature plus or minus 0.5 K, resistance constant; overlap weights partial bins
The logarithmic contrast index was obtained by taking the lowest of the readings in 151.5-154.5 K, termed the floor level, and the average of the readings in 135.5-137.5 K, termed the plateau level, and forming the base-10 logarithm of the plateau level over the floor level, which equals -0.14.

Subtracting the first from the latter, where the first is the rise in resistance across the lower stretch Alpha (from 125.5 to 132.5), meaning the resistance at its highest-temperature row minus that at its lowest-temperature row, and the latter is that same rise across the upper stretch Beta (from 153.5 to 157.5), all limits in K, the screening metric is -8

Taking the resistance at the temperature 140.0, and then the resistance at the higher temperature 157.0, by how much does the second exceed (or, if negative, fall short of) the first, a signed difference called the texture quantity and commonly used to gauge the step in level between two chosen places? 12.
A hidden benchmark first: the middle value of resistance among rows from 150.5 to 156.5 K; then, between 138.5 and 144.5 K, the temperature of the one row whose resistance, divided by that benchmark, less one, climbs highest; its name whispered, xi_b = 143.0 K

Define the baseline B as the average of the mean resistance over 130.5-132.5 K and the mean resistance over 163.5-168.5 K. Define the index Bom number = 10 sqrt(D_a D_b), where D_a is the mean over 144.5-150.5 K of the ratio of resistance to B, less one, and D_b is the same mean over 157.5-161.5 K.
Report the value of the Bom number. 2.6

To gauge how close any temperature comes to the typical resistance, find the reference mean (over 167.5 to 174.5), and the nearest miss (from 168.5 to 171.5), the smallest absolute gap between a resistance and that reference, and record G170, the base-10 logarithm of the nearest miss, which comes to -2.8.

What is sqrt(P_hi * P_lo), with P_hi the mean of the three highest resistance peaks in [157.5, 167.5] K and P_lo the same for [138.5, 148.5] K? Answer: 55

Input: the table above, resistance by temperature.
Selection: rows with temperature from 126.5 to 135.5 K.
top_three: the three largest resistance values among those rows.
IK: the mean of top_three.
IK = 36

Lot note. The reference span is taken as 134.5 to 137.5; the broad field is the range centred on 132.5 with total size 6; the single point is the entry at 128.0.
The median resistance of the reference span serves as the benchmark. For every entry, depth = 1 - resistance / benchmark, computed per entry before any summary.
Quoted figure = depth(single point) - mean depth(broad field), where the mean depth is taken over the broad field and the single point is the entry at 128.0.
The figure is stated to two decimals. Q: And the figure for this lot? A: 0.17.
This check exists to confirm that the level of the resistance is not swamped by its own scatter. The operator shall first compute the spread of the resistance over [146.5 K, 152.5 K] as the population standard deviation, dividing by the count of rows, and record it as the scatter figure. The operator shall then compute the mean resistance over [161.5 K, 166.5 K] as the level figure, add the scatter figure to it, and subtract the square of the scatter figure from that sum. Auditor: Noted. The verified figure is 53.8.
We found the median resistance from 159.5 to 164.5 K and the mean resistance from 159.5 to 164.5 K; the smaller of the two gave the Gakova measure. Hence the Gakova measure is 52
